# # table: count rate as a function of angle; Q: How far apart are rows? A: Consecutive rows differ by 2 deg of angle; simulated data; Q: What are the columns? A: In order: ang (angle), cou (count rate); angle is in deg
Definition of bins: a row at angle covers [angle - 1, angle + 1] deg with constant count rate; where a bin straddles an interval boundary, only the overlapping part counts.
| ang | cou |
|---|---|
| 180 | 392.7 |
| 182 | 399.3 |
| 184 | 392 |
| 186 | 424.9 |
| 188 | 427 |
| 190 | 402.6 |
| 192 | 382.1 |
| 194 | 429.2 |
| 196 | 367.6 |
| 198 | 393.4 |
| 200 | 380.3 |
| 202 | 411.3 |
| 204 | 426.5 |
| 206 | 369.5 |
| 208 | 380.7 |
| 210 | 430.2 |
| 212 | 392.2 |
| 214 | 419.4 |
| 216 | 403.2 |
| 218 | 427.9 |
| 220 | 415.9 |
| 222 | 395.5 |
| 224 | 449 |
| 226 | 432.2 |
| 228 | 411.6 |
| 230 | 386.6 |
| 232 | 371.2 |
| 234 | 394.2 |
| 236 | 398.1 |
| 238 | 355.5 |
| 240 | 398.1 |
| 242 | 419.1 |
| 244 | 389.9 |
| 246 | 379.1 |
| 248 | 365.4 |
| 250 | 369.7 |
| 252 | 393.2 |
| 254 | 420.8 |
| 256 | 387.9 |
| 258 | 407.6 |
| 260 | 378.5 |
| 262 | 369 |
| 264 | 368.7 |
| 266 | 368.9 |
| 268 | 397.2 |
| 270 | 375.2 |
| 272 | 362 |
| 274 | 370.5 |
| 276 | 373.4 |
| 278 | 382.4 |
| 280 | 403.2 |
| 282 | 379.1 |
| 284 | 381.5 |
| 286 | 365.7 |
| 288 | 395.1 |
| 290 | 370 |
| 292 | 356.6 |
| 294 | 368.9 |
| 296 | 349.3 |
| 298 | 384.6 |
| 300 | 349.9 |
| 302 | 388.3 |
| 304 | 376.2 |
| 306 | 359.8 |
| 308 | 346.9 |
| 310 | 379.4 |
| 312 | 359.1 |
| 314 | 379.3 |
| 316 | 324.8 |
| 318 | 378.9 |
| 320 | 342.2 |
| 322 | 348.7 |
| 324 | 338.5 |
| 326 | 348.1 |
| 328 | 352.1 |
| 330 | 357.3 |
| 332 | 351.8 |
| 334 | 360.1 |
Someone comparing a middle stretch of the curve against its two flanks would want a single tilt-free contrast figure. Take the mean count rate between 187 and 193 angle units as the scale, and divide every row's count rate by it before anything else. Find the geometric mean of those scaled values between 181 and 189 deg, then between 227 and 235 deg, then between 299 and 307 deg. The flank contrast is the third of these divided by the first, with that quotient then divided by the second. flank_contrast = 0.93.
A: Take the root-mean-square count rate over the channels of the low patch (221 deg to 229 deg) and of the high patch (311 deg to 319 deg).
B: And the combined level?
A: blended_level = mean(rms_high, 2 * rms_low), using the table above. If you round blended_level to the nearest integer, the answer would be 603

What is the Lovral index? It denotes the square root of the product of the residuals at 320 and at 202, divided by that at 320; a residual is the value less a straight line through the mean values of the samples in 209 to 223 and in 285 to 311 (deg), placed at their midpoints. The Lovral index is -0.75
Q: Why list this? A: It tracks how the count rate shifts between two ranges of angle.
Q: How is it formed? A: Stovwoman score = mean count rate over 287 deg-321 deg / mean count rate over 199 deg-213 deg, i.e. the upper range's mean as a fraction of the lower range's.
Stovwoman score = 0.916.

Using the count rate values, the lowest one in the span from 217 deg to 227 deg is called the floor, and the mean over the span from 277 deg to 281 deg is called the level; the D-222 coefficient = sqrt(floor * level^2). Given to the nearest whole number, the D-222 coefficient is 7812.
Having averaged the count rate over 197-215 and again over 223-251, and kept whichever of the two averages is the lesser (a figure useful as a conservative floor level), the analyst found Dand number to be 394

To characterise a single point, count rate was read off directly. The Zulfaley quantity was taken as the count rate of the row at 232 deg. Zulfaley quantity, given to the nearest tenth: 371.2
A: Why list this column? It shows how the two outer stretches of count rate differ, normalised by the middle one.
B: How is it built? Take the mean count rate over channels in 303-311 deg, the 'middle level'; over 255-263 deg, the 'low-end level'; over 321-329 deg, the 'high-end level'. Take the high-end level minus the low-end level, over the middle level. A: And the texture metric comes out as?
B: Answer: -0.11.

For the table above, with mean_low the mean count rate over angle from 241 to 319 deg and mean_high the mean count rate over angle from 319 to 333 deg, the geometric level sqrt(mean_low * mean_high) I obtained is 362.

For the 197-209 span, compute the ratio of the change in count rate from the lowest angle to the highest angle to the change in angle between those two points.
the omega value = -1.3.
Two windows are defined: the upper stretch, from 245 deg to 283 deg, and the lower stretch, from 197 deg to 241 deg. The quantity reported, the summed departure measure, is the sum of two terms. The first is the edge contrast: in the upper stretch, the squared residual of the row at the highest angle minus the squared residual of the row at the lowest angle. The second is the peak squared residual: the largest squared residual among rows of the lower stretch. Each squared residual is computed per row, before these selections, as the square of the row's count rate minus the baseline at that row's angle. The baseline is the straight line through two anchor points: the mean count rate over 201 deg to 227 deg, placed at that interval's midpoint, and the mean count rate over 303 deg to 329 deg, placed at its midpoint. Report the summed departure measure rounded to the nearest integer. 1958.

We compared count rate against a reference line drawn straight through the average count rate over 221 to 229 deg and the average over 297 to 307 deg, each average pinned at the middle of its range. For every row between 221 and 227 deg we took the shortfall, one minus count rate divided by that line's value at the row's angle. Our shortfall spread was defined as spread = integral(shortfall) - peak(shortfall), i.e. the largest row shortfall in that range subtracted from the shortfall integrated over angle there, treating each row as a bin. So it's -0.11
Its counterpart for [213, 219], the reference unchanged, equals 0.10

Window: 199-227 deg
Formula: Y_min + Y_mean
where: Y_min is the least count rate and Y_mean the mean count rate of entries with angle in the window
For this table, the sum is 779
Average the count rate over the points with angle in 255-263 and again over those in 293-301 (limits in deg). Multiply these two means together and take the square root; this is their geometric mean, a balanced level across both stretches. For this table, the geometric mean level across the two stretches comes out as 374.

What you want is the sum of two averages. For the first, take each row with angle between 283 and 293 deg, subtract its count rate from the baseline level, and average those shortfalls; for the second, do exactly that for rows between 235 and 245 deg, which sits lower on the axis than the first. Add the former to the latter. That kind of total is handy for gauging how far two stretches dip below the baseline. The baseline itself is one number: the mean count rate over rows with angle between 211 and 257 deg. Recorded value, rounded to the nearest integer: 32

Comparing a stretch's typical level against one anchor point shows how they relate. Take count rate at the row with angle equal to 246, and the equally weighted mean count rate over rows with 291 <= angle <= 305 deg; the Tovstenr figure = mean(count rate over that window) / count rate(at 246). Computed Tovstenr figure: 0.970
